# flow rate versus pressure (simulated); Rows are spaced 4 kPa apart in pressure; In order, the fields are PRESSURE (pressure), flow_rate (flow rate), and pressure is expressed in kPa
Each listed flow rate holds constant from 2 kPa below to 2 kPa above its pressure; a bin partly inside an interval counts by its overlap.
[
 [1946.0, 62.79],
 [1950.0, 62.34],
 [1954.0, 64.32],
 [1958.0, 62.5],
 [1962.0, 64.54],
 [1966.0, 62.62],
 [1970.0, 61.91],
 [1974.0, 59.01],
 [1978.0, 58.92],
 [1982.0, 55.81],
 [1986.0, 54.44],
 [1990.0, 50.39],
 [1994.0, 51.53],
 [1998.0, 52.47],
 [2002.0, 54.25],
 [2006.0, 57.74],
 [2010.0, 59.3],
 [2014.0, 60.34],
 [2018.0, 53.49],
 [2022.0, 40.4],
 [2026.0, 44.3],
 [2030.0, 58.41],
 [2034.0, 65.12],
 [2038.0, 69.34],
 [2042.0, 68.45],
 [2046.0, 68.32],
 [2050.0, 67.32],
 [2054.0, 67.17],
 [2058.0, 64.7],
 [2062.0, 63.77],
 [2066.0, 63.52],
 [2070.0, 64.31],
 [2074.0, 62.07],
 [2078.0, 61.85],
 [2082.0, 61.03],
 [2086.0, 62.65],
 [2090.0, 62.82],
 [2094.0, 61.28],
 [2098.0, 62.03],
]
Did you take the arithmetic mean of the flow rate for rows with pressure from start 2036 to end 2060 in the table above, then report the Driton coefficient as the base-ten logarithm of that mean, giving 1.83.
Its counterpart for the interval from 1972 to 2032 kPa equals 1.73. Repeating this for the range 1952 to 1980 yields 1.79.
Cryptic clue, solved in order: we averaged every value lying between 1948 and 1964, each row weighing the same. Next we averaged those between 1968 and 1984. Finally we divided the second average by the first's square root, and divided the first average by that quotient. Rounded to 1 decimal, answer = 8.6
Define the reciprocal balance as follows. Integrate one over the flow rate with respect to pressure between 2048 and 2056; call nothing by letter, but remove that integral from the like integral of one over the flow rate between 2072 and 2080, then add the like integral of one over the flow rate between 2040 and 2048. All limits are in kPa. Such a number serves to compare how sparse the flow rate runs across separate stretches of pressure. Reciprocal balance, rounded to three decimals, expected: 0.127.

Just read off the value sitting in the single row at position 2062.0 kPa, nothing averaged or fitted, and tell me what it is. 63.77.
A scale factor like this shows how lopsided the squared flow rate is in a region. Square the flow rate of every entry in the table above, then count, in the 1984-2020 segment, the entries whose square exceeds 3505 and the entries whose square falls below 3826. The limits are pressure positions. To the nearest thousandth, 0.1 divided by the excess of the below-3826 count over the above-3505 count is 0.014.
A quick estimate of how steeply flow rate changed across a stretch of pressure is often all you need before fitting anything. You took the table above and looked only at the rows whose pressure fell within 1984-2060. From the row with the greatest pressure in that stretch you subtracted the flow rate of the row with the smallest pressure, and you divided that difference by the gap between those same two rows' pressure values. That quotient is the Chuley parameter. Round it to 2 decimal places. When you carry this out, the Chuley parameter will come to 0.14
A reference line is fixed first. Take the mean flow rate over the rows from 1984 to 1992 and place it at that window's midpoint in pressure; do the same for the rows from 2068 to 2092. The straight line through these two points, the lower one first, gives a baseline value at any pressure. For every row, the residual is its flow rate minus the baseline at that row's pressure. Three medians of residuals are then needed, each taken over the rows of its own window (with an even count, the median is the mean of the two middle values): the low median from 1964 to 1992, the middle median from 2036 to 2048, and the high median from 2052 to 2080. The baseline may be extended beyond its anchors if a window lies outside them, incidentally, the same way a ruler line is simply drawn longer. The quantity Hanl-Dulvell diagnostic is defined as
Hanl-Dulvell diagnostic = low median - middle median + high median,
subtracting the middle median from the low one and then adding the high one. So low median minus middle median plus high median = 0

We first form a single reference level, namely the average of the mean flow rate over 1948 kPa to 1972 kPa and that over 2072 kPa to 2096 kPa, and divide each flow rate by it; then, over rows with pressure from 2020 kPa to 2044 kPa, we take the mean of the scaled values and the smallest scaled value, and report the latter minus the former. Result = -0.276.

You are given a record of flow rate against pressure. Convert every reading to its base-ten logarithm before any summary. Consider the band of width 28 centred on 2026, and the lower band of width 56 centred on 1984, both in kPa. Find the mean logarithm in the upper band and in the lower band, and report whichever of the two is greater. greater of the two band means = 1.76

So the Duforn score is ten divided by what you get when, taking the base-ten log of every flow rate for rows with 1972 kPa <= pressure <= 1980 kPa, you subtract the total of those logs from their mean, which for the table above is -5.6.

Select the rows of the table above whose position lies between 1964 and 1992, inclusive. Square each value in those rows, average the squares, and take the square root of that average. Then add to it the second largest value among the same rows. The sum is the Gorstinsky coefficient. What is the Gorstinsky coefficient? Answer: 120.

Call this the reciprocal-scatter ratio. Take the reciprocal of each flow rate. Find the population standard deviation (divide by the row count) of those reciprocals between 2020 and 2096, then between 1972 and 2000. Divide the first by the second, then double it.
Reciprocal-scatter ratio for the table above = 4.9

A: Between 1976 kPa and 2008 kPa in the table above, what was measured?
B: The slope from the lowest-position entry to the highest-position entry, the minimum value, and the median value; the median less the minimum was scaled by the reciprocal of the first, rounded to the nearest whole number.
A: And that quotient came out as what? -94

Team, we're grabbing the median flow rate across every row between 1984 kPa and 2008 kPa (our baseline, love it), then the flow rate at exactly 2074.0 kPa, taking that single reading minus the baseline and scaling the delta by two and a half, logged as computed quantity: 22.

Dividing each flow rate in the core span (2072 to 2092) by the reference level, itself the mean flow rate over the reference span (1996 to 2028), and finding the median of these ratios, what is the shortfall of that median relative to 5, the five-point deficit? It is 3.82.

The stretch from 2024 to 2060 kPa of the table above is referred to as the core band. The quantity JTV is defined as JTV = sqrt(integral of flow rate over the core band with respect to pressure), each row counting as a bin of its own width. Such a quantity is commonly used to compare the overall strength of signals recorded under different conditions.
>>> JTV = 47.9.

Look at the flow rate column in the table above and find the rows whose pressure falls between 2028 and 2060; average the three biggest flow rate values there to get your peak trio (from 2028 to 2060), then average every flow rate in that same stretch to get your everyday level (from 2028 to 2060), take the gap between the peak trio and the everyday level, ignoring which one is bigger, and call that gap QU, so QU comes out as 2.6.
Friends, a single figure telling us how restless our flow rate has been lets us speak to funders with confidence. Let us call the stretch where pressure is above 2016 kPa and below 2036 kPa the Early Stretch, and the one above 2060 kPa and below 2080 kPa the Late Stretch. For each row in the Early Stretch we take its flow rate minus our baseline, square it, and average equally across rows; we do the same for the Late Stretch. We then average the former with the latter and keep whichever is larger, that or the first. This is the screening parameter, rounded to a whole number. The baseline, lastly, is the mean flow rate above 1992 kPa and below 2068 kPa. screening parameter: 133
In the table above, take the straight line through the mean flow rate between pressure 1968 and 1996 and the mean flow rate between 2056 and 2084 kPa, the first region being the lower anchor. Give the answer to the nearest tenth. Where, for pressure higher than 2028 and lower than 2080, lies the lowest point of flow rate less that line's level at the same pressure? 2078.0 kPa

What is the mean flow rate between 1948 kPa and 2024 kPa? 57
